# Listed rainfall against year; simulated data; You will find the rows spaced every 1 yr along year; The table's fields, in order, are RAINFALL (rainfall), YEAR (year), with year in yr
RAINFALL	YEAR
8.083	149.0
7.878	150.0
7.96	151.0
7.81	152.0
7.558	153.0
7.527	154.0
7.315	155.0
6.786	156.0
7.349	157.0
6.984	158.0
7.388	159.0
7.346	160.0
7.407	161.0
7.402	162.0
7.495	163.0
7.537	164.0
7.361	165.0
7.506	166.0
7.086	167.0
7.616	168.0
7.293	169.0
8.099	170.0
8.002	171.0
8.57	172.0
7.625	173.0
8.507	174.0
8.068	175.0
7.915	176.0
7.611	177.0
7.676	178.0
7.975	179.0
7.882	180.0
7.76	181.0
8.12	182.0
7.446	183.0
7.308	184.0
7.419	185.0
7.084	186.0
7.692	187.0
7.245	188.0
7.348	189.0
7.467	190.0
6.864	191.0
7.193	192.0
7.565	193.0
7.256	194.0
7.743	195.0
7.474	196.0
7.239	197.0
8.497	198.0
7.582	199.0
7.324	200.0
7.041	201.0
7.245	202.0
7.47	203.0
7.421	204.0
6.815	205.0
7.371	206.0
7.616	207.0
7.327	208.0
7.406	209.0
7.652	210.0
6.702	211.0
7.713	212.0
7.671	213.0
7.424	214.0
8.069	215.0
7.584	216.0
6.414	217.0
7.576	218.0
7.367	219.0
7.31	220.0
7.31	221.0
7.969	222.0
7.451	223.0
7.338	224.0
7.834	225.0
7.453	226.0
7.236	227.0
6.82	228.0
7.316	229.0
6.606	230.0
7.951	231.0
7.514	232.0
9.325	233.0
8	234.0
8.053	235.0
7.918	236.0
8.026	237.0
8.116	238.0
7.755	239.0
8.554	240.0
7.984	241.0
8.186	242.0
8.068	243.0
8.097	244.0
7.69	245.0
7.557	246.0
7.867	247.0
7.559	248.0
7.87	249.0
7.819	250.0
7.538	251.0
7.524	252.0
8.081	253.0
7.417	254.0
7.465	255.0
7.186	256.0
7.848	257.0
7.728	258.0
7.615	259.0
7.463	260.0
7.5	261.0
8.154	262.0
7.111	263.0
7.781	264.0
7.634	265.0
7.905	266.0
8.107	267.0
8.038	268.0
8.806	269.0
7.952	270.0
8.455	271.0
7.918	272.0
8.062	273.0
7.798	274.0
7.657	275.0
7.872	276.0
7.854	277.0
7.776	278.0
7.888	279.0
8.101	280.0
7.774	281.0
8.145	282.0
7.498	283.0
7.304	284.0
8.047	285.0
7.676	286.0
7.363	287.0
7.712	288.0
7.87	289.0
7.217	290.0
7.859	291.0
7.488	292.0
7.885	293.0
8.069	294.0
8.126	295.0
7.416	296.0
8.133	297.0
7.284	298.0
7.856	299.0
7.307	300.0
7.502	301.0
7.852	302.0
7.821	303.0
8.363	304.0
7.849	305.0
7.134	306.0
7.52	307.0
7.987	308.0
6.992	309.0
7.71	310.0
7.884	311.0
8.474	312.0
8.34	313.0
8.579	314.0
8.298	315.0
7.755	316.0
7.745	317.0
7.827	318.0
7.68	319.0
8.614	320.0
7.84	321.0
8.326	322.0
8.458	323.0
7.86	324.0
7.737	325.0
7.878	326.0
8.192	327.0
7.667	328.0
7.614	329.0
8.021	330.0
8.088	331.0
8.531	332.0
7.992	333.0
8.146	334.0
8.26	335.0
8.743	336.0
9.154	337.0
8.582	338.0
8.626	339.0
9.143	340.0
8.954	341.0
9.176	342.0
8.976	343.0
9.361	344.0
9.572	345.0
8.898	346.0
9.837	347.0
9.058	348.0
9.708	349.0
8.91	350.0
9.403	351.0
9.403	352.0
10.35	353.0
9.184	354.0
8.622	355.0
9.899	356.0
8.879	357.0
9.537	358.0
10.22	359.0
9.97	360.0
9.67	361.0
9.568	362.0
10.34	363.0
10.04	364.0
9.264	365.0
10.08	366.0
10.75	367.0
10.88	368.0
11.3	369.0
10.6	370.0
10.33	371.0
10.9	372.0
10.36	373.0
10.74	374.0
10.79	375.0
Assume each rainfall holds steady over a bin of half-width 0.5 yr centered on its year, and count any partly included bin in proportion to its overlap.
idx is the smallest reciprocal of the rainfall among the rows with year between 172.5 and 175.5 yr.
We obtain 0.118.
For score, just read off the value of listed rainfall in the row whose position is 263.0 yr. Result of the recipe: 7.111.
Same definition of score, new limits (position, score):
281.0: 7.774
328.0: 7.667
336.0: 8.743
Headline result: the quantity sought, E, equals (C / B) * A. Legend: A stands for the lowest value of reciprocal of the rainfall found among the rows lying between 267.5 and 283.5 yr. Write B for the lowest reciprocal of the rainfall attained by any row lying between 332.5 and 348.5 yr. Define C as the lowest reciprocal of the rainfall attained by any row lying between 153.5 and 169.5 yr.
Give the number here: 0.15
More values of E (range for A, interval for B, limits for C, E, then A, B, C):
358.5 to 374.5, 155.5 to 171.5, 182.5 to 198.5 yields 0.08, 0.088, 0.123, 0.1177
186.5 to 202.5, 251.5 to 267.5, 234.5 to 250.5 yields 0.11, 0.118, 0.123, 0.1169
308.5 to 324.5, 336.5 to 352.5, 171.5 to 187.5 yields 0.13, 0.116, 0.102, 0.1167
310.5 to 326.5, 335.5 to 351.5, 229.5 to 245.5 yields 0.12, 0.116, 0.102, 0.1072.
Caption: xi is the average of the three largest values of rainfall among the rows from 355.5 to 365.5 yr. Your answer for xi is 10.2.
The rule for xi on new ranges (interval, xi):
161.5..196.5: 8.4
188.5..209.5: 8.0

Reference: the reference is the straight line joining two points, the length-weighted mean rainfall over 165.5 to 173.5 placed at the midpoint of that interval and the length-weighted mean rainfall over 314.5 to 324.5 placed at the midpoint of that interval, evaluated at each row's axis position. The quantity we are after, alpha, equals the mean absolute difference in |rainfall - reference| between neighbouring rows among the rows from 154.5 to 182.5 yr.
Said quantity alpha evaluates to 0.27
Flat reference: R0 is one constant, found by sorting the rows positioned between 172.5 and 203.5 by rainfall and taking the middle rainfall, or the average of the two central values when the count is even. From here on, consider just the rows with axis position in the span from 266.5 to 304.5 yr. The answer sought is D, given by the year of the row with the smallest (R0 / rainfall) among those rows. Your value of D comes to 269.0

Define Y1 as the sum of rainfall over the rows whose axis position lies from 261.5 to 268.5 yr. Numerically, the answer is 54.7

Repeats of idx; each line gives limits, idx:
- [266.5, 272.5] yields 0.114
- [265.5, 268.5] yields 0.123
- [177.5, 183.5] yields 0.123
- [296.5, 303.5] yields 0.123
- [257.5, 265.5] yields 0.123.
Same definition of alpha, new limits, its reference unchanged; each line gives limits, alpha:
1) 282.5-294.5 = 0.35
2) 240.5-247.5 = 0.14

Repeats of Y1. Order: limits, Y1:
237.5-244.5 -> 56.8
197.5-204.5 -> 52.6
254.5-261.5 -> 52.8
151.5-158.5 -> 51.3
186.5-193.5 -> 51.4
